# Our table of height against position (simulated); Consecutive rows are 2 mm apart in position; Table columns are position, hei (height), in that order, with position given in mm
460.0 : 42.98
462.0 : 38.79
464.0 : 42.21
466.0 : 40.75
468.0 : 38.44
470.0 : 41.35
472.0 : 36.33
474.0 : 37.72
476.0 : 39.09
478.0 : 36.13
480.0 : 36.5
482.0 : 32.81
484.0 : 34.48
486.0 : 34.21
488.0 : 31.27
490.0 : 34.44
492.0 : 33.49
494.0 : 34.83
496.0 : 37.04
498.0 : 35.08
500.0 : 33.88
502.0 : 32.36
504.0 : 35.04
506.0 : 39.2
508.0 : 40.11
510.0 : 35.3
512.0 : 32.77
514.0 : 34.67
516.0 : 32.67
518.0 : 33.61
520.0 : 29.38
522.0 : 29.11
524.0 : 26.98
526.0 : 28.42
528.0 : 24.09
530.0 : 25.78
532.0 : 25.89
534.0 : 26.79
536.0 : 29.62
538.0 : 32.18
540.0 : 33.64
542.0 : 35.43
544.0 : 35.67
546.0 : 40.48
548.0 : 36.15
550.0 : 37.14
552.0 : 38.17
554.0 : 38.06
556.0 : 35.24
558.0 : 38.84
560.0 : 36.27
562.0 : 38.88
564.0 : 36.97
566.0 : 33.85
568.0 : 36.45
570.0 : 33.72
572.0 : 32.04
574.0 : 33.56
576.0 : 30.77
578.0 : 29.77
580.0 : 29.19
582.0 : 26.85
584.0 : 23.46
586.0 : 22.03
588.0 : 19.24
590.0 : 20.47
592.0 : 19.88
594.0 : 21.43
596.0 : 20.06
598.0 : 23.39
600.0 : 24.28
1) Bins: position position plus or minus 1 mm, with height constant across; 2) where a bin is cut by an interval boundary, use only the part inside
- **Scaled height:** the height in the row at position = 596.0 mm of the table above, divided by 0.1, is 201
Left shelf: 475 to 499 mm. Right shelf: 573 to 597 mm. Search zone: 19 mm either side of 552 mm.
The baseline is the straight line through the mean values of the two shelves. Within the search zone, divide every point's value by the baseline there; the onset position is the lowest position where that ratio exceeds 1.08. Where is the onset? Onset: 538.0 mm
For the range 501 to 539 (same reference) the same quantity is 506.0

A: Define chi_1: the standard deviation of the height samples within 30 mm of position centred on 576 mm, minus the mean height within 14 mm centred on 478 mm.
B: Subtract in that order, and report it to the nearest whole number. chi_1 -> -30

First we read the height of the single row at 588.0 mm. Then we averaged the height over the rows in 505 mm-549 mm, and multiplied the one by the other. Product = 619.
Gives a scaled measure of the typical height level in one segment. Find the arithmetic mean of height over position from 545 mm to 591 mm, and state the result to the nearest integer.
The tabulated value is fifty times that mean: 1625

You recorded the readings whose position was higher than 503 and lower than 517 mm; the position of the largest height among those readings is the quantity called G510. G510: 508.0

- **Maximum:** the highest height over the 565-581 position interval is 36.45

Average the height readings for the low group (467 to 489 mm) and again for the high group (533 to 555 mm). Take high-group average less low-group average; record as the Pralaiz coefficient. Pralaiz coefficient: -1.4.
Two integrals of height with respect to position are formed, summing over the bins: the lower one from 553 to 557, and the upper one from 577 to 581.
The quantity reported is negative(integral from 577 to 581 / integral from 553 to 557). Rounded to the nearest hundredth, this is -0.80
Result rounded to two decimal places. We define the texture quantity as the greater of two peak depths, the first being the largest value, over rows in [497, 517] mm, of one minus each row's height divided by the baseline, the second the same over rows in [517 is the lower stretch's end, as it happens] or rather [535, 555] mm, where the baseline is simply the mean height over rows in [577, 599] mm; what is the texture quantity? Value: -0.27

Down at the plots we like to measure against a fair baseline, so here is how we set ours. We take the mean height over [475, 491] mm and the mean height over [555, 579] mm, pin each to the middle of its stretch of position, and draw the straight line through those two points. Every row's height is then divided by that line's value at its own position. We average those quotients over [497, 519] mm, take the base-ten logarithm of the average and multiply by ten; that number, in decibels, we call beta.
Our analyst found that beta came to 0.02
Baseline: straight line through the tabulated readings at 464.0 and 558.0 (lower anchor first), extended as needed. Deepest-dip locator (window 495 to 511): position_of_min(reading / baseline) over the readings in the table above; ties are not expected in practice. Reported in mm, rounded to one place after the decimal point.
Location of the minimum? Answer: 502.0 mm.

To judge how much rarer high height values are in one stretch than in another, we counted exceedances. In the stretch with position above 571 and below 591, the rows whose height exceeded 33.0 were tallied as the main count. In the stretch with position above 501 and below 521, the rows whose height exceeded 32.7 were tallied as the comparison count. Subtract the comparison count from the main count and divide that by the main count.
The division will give -6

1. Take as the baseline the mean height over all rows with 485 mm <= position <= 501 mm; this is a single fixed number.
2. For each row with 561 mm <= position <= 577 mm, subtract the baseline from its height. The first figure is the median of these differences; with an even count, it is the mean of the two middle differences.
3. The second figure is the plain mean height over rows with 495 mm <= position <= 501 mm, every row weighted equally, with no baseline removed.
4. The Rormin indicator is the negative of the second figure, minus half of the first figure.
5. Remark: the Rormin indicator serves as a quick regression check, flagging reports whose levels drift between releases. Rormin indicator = -35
